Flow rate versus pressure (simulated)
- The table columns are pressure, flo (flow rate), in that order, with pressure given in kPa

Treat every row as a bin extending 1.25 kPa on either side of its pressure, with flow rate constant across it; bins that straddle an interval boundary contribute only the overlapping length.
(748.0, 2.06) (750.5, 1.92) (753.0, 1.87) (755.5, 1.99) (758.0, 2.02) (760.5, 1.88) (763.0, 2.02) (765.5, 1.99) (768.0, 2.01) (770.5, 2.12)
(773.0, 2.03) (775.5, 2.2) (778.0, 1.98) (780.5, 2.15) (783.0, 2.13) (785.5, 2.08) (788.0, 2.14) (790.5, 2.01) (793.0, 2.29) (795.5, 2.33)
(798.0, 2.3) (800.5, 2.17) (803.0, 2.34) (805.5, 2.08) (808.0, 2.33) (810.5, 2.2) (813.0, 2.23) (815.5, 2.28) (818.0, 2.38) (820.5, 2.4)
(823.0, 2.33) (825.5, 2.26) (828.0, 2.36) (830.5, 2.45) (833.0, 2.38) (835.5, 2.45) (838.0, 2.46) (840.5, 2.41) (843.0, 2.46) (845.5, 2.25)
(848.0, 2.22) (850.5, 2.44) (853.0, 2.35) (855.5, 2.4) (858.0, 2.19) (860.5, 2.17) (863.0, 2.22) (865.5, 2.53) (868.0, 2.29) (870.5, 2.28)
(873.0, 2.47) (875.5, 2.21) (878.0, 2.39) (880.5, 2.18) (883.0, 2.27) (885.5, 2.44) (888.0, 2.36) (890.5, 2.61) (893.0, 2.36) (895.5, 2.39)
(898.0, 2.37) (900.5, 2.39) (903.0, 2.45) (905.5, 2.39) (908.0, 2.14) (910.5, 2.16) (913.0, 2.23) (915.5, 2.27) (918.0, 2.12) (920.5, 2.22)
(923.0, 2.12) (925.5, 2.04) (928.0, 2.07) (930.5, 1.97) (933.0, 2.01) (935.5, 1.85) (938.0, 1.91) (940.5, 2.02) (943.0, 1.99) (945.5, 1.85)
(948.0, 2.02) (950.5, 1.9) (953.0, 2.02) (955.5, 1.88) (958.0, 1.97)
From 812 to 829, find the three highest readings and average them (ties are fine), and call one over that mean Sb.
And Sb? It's 0.420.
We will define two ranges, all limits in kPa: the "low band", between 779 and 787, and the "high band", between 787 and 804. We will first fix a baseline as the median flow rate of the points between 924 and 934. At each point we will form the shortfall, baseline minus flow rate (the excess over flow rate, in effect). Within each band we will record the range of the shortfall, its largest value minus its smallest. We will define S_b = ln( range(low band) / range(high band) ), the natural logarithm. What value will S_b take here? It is -1.6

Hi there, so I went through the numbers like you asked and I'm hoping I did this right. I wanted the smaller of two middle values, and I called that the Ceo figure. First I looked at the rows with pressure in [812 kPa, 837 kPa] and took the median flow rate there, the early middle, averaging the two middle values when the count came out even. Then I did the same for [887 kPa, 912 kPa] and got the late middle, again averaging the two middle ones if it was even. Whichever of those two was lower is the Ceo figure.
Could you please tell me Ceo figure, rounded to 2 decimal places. 2.37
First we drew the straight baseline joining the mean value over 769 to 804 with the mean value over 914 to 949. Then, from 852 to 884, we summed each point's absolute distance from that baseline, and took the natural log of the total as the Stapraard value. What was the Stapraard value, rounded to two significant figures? 1.0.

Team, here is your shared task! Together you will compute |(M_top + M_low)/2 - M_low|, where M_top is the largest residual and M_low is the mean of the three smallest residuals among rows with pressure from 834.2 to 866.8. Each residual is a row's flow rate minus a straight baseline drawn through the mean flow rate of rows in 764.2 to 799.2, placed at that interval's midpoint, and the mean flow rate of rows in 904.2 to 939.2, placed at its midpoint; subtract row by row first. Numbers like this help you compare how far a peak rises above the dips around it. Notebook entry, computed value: 0.17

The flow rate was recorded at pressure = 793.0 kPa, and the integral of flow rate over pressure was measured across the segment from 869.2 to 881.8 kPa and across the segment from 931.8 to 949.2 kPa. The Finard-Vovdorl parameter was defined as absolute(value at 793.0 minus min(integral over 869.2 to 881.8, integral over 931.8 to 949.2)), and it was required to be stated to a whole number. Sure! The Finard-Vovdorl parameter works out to 27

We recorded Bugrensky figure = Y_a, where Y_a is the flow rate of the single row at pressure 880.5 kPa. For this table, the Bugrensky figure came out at 2.18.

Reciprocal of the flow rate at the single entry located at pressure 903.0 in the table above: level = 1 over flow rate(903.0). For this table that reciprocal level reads 0.41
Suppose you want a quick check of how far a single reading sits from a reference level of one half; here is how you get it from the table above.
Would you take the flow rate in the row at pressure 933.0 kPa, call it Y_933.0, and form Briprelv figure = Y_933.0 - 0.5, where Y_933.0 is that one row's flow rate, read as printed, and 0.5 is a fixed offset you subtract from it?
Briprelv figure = 1.51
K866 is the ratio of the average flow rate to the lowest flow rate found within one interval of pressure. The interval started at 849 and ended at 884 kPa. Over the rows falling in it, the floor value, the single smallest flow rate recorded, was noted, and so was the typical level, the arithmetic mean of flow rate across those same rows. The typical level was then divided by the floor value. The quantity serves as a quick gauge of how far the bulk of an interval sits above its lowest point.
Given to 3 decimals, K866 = 1.066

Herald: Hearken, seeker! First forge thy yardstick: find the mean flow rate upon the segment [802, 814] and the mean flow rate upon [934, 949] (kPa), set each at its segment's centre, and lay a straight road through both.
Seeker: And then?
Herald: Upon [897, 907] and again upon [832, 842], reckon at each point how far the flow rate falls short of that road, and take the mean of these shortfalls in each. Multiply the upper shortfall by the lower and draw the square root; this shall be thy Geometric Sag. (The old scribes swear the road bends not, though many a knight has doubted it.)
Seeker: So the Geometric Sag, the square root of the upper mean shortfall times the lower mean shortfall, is 0.31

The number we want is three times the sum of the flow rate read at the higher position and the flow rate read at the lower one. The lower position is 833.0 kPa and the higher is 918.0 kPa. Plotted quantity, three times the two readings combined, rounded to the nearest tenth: 13.5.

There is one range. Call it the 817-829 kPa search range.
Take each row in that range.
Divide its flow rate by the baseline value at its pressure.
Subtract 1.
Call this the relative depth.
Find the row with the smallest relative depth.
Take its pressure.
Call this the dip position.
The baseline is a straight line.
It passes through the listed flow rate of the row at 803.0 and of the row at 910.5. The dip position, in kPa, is 825.5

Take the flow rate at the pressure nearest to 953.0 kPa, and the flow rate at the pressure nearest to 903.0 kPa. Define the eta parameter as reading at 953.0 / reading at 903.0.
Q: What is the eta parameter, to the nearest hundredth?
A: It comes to 0.82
